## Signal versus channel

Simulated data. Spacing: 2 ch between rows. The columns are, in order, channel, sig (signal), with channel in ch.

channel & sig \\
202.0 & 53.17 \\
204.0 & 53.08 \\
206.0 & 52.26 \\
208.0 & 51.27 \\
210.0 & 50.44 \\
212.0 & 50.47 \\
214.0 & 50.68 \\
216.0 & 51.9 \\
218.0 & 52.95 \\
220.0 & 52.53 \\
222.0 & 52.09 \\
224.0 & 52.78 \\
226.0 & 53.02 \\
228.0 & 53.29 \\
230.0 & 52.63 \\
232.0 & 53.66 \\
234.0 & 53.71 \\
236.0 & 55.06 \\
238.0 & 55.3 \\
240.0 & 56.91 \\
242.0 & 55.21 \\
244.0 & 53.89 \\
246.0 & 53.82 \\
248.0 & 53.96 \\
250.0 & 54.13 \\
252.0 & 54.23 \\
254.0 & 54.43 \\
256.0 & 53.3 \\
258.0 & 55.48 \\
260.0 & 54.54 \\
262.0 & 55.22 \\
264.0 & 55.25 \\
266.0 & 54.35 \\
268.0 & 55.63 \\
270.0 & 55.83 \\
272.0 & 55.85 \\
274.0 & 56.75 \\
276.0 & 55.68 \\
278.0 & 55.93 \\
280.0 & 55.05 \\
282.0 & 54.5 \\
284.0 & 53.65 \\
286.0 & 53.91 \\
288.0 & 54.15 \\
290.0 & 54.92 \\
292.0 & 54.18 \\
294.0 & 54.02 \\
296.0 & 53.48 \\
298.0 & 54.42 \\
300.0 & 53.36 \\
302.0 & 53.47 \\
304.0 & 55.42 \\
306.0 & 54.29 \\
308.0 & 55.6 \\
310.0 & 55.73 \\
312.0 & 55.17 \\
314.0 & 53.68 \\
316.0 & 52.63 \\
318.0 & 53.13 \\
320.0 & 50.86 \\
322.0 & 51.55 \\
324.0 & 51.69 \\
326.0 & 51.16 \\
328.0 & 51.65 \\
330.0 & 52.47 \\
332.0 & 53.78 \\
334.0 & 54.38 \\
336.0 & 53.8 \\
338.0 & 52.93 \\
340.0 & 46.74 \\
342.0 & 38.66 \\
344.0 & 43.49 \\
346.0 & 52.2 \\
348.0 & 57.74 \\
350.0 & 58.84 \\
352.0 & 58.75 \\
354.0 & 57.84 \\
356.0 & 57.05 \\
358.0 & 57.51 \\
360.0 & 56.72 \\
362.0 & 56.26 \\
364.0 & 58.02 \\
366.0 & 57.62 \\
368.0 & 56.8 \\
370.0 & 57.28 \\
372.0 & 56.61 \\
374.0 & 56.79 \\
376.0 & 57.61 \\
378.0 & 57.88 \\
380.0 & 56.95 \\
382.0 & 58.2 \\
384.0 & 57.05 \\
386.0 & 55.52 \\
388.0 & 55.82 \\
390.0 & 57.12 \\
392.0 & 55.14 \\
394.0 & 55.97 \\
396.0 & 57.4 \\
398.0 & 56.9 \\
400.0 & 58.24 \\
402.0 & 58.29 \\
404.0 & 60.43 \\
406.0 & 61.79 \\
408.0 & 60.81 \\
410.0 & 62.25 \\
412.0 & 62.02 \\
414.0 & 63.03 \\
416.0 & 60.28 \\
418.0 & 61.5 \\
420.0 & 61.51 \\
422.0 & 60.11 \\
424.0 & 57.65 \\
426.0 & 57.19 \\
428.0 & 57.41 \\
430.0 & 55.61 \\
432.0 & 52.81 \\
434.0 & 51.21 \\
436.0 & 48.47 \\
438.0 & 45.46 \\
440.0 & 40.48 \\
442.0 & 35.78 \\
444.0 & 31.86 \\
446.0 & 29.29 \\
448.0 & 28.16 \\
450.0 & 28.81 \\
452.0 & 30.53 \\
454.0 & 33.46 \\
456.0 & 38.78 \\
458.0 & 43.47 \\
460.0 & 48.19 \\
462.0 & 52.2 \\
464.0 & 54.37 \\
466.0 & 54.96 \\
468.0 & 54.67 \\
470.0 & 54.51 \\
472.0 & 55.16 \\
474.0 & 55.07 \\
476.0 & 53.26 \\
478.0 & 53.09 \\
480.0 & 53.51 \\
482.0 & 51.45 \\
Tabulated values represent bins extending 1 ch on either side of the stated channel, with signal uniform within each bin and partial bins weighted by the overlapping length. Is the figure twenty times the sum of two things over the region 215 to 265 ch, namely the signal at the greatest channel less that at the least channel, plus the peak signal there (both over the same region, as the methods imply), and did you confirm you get 1205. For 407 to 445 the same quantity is 682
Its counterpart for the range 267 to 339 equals 1081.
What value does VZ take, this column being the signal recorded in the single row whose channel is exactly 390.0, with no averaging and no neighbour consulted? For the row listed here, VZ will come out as 57.12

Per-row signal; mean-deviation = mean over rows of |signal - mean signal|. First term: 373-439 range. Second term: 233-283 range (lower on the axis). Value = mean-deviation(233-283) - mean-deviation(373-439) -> -1.8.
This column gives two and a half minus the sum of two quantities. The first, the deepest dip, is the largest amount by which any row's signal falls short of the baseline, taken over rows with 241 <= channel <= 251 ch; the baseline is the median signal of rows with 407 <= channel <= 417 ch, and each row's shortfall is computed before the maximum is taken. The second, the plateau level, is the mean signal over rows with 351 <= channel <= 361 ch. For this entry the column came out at -63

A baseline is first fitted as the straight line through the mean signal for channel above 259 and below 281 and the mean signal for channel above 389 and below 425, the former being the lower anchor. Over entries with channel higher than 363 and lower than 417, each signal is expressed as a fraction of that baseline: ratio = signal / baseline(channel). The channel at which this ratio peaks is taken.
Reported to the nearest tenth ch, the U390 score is 414.0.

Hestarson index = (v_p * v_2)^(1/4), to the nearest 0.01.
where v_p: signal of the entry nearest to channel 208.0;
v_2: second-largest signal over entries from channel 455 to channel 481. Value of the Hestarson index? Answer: 7.29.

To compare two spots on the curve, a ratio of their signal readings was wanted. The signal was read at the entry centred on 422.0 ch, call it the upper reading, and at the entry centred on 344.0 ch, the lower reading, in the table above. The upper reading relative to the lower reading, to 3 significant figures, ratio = 1.38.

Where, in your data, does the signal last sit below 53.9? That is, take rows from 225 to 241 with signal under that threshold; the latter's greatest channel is 234.0 ch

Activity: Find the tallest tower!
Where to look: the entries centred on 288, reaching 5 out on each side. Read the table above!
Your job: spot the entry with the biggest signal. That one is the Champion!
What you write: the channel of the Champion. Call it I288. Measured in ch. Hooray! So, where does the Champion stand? 290.0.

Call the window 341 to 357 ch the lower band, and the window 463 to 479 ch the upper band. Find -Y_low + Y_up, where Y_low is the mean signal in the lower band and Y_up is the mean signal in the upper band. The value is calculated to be 1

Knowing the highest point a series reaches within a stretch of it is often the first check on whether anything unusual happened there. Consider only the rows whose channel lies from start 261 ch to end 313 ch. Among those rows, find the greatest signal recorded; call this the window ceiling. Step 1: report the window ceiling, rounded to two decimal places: 56.75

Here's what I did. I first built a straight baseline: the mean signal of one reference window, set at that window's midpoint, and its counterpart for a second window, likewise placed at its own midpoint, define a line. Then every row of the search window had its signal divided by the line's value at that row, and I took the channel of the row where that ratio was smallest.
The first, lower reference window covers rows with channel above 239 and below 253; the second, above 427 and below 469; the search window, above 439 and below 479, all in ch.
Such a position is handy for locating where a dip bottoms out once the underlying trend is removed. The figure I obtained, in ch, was 448.0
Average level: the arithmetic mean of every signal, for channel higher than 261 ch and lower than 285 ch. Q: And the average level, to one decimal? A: 55.3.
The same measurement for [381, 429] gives 58.8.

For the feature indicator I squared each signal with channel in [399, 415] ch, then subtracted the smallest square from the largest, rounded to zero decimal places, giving 581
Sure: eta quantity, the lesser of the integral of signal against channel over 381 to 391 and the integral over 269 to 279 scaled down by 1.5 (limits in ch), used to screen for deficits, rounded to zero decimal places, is 373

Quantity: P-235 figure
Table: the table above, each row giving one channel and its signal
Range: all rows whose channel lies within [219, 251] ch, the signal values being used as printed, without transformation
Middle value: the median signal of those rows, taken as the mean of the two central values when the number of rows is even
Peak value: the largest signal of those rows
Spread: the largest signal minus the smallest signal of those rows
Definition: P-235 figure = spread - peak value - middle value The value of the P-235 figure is -105.9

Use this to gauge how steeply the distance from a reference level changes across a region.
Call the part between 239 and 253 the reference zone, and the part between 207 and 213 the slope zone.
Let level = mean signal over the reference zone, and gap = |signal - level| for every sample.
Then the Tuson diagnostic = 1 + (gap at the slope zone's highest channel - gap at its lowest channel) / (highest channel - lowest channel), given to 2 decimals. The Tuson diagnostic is 1.20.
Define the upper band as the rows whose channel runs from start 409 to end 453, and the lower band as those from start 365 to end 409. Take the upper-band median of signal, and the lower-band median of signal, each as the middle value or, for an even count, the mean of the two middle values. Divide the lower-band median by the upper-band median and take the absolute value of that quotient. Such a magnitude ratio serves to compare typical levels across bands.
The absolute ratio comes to 1.06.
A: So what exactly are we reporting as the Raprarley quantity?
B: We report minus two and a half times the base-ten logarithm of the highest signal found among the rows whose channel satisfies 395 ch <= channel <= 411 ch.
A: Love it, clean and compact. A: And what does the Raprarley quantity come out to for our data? -4.49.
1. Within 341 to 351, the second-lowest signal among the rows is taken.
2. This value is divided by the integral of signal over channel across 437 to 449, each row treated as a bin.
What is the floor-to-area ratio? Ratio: 0.10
